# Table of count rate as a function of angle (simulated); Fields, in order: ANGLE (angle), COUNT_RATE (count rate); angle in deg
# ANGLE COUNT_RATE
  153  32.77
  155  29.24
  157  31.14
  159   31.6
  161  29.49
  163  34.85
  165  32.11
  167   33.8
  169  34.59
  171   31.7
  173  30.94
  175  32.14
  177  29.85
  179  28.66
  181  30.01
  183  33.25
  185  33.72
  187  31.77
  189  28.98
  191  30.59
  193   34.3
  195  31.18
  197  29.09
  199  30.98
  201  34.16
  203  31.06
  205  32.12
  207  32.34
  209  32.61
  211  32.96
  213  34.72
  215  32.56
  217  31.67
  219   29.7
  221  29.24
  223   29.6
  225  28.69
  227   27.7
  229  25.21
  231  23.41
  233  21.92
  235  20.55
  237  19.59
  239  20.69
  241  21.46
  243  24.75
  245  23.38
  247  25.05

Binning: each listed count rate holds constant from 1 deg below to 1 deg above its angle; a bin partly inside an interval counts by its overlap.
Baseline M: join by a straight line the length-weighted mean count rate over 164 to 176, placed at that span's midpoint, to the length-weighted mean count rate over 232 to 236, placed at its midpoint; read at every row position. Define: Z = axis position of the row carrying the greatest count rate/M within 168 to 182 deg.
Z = 169 deg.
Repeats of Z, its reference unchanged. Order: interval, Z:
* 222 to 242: 223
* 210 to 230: 213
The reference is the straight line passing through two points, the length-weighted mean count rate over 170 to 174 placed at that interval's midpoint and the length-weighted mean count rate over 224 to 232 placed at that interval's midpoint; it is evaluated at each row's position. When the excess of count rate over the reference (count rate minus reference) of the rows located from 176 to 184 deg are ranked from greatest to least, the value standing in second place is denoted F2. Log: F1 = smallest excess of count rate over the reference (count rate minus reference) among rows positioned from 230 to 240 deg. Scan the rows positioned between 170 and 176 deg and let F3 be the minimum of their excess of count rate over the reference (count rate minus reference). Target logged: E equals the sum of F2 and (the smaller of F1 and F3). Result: -6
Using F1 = -5.8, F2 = -0.5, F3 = -0.3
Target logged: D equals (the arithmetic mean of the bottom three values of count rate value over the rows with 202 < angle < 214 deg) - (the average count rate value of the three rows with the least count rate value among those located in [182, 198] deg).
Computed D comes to 2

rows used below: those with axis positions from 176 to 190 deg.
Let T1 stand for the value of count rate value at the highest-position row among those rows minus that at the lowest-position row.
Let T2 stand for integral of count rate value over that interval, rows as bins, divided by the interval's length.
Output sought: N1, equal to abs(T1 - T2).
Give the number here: 31.8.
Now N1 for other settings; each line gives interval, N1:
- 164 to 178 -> 34.4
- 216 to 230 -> 35.3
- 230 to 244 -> 20.4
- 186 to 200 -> 31.8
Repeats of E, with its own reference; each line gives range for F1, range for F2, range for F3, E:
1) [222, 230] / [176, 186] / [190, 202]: 2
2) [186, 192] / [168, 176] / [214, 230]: 0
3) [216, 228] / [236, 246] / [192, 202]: -1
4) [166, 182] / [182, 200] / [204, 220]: 2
